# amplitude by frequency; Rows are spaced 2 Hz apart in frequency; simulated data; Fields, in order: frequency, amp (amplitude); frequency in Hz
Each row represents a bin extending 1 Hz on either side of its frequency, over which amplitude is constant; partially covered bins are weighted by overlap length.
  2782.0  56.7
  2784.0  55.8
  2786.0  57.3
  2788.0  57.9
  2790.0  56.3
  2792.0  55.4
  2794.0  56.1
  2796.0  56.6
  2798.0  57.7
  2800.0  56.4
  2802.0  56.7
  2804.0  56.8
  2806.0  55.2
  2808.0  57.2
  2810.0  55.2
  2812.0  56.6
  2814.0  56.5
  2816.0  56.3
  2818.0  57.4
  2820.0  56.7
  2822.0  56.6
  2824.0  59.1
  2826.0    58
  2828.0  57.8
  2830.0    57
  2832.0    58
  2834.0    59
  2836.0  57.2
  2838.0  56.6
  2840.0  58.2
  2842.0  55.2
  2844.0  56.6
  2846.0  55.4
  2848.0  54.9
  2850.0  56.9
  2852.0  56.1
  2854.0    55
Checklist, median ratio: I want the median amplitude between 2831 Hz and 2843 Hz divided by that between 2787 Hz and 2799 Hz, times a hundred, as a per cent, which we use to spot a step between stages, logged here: 102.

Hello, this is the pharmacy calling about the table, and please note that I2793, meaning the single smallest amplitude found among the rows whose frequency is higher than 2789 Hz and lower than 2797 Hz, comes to 55.4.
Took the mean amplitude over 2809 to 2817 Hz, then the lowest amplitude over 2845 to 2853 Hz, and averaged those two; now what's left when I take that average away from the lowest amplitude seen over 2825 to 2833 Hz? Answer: 1.5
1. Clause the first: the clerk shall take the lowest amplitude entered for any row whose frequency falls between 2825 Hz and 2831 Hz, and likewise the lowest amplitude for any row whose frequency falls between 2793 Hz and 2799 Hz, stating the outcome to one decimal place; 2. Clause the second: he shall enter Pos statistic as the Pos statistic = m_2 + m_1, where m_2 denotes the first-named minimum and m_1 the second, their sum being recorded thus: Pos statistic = 113.1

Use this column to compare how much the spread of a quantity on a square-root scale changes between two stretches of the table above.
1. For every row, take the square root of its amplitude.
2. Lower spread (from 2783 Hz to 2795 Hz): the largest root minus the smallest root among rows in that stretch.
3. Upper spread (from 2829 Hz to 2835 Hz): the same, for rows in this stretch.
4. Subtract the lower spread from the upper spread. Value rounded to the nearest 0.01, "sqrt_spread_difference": -0.03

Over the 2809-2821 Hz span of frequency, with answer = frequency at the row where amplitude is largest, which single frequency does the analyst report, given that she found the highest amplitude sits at 2818.0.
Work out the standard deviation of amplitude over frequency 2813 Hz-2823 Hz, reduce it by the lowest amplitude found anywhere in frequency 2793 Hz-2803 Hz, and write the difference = -55.7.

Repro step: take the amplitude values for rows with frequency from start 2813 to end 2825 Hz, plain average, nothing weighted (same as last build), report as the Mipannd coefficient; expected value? 57.10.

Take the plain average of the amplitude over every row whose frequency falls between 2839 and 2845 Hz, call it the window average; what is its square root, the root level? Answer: 7.53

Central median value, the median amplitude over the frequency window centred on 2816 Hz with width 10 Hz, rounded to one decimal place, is 56.6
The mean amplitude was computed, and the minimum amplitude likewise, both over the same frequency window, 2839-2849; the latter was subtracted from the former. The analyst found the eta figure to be 1.2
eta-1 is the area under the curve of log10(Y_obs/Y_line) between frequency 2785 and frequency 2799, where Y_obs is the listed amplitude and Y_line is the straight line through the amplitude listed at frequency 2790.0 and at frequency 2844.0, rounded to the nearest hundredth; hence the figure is 0.05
